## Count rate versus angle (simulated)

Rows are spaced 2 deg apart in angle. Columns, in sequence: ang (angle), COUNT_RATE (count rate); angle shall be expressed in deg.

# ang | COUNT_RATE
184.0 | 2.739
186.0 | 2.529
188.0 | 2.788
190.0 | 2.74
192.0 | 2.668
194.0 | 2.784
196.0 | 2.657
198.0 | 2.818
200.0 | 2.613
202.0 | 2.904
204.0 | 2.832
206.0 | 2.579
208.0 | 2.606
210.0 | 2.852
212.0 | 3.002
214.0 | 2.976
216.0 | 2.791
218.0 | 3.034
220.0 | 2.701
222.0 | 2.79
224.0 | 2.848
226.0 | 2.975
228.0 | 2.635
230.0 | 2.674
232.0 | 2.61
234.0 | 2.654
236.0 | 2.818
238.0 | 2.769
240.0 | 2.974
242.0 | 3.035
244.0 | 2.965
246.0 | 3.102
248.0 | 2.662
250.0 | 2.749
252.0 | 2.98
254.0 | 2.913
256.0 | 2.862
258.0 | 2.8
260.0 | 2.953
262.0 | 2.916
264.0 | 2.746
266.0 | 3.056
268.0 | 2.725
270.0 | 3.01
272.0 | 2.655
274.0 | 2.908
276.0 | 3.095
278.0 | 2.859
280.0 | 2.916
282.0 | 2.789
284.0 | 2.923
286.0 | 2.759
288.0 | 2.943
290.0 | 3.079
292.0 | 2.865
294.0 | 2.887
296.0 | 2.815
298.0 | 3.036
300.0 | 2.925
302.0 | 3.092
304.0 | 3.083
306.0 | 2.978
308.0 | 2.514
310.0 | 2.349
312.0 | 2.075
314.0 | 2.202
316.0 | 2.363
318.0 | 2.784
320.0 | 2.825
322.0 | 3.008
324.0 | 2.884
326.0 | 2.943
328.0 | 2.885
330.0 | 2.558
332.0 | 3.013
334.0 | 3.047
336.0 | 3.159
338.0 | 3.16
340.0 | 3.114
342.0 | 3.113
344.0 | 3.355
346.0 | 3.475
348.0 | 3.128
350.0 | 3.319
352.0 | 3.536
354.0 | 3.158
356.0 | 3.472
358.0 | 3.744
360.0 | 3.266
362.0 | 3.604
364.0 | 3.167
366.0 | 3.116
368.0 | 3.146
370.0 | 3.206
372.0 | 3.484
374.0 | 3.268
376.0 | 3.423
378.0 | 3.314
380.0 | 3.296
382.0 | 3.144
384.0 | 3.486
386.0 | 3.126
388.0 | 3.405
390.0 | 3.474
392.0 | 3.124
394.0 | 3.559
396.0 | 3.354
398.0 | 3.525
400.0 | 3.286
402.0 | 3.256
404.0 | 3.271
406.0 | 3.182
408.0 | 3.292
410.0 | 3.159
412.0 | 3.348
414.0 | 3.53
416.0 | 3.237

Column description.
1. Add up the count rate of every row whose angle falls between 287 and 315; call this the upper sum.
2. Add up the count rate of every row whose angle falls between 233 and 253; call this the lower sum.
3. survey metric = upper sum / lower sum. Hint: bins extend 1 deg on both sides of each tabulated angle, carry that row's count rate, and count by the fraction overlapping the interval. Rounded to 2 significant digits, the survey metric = 1.4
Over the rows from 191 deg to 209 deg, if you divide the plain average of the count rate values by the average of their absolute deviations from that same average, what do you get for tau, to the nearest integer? 26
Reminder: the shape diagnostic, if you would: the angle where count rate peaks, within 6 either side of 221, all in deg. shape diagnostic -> 218.0 deg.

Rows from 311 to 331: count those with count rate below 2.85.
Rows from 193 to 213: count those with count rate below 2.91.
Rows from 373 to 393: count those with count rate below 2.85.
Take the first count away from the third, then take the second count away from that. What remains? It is -15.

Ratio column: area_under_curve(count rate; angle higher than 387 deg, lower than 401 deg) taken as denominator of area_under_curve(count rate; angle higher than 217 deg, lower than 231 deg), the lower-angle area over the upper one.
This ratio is 0.83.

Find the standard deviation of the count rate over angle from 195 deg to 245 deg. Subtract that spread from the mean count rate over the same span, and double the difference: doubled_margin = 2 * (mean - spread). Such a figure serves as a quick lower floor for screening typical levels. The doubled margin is 5.31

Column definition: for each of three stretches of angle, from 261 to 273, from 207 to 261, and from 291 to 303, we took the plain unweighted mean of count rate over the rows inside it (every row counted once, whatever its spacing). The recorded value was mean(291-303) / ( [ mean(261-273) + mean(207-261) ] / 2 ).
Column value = 1.032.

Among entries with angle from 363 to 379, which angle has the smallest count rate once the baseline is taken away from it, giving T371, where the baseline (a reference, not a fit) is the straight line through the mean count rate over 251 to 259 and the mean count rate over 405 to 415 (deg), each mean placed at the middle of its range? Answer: 366.0 deg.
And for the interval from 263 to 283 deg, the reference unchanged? 272.0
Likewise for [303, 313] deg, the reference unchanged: 312.0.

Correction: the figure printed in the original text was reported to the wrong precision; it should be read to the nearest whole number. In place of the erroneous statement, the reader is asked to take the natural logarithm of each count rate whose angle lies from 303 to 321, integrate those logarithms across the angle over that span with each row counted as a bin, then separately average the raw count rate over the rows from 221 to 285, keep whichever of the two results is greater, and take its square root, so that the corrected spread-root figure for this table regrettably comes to 4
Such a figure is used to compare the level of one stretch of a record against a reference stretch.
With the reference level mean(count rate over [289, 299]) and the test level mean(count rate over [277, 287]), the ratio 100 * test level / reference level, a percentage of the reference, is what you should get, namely 97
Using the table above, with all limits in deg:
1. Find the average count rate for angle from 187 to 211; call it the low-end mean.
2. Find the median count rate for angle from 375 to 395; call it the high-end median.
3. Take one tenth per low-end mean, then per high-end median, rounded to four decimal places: 0.0109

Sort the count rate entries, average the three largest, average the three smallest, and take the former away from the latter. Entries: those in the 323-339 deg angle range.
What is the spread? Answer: -0.35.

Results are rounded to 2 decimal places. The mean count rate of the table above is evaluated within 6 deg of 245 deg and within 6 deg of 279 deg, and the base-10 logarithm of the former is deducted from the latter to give 2.45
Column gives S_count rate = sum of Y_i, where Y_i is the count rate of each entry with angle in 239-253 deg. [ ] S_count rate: 20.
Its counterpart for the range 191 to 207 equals 22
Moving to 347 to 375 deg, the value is 47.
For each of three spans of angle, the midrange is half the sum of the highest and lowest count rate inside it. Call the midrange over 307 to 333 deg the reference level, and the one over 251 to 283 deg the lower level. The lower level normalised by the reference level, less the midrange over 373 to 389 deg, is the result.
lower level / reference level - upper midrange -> -2.18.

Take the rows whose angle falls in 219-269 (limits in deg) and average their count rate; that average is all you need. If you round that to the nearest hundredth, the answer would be 2.84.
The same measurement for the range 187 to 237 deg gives 2.77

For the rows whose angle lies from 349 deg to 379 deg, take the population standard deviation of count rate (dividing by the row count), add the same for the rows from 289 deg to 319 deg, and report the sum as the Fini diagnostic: 0.51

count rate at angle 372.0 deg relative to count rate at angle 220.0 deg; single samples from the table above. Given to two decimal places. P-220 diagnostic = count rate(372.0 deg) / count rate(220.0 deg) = 1.29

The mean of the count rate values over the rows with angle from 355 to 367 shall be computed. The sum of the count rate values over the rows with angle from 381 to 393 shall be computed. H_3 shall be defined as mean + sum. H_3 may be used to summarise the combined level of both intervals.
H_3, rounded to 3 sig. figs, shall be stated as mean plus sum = 23.2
